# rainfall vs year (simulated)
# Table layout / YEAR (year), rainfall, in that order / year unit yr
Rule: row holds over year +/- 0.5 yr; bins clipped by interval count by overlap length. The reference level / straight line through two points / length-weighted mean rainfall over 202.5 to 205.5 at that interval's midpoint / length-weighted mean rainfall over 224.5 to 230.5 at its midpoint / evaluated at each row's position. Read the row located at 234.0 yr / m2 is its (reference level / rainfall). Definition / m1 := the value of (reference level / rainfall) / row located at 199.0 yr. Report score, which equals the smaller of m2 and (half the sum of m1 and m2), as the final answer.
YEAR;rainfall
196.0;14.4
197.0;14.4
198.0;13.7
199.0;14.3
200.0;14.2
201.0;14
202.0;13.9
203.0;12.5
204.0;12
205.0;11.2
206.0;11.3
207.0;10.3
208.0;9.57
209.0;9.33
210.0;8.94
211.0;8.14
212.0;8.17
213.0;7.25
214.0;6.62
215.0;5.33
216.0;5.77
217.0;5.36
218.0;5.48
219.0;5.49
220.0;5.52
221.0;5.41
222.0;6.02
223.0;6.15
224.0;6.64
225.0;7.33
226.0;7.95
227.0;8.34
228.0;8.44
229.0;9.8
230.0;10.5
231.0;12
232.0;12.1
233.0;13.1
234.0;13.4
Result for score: 0.6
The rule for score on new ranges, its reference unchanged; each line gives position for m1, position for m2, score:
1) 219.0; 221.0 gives 1.8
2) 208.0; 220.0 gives 1.5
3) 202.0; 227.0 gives 1.0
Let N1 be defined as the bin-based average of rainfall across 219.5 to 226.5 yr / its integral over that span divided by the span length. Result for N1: 6.4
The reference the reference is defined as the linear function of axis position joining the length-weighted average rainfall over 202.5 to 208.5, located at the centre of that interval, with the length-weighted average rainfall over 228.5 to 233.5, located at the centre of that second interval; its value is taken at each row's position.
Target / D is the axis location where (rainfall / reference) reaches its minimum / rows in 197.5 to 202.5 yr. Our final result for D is 198.0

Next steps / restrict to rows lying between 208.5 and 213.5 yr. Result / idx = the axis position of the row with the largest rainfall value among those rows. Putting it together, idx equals 209.0 yr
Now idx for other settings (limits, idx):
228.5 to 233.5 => 233.0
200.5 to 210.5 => 201.0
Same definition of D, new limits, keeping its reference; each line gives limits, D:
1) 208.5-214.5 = 214.0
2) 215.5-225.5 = 217.0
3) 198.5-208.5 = 208.0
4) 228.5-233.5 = 229.0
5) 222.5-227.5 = 223.0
